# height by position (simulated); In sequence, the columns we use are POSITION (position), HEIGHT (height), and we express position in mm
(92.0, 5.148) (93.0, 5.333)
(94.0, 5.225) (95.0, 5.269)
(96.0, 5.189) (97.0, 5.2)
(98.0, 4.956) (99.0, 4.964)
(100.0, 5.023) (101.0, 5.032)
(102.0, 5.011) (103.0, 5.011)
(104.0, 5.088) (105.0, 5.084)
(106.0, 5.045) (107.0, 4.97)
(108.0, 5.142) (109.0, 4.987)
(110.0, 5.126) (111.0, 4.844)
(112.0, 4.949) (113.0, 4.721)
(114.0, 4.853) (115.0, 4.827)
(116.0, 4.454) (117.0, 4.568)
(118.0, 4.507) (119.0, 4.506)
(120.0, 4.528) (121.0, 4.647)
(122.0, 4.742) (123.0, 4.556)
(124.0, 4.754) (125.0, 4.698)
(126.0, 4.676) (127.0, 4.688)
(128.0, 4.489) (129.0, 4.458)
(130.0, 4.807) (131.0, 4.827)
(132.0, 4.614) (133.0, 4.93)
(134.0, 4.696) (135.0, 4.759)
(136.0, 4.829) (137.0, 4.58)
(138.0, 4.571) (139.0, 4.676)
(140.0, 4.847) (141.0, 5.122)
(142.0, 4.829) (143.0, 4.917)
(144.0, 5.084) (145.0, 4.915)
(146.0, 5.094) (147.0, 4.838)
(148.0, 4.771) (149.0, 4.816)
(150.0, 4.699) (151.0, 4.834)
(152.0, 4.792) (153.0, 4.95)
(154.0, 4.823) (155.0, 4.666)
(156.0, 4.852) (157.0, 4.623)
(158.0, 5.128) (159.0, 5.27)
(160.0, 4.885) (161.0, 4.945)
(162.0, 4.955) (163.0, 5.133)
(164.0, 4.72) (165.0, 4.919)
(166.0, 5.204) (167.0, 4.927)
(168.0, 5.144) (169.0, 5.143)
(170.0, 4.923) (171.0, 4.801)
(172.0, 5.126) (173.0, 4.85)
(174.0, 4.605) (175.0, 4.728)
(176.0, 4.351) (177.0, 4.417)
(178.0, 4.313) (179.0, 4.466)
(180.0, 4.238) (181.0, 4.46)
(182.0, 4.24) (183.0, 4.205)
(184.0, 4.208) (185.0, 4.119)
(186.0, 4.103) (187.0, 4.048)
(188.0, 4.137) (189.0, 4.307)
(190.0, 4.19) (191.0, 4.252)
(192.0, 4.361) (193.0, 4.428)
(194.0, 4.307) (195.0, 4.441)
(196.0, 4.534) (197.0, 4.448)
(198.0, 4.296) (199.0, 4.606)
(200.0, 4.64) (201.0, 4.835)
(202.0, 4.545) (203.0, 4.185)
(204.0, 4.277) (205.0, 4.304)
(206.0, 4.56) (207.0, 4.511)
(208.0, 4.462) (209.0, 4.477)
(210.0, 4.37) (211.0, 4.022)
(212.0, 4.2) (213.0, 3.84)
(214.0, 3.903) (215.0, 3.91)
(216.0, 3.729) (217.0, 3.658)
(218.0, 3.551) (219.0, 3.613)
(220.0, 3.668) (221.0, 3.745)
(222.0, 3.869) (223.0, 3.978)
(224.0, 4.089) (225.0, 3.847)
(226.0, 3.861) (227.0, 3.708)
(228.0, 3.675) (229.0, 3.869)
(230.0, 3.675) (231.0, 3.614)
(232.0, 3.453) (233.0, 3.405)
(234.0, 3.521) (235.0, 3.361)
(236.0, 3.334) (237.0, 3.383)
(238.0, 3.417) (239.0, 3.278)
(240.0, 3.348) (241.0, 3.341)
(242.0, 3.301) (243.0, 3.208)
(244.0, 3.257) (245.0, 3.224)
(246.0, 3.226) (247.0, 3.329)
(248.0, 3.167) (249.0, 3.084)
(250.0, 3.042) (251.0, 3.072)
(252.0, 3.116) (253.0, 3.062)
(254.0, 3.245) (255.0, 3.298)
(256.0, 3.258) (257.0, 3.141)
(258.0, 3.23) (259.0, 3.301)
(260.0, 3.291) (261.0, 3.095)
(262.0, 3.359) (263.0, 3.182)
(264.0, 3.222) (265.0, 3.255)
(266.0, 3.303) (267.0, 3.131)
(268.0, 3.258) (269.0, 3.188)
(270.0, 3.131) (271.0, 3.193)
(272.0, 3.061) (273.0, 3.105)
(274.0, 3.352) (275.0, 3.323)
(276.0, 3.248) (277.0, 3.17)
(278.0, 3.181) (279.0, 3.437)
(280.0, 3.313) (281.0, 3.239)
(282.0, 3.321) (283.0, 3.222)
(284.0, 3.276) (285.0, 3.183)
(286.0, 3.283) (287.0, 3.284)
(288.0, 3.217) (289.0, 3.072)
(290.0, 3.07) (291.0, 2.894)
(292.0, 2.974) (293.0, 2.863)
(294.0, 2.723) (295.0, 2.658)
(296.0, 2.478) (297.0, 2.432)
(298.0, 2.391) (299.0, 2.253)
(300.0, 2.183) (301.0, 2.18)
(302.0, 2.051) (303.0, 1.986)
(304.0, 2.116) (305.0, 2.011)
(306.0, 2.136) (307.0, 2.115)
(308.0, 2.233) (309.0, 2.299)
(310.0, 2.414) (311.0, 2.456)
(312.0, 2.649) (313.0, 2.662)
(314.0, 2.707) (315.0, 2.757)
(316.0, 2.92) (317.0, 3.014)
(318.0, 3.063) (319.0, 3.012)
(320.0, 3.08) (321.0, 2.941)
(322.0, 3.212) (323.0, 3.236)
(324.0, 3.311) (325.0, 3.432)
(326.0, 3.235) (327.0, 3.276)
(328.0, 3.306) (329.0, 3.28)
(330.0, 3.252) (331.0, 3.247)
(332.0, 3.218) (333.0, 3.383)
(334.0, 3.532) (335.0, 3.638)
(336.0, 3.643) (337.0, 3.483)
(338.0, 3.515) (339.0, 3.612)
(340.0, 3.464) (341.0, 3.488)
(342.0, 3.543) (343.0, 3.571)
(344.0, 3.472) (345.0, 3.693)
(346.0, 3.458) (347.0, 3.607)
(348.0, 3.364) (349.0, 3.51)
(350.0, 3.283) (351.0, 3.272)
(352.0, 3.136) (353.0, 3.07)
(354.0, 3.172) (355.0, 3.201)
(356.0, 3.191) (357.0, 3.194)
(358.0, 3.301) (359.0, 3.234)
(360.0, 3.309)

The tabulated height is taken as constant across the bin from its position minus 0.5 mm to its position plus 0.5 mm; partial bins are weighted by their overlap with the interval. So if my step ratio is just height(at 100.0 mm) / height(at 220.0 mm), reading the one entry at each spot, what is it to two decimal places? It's 1.37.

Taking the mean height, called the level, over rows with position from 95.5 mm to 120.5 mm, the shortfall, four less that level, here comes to -0.9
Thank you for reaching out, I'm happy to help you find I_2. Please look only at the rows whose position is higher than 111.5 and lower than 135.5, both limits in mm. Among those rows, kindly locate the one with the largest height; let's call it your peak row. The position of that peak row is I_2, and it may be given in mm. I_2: 112.0 mm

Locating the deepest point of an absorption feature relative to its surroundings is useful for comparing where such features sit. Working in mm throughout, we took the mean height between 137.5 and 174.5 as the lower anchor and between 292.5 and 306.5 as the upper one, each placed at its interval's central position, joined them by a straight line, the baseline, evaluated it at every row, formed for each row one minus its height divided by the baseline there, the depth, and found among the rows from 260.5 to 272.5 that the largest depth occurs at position 261.0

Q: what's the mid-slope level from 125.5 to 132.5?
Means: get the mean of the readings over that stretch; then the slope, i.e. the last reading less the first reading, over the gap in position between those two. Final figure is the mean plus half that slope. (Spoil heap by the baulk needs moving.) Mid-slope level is 4.6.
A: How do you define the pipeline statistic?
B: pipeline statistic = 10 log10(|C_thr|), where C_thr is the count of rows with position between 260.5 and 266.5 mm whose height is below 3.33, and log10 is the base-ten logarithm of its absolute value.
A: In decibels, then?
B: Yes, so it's 7.0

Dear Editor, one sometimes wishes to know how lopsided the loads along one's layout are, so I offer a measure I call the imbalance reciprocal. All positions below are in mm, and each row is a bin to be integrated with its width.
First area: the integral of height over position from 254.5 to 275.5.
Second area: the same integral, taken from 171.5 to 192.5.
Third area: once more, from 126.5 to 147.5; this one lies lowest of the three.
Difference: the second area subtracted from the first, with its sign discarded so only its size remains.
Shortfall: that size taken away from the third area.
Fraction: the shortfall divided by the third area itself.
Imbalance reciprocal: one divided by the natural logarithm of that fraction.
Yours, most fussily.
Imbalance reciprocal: -3.7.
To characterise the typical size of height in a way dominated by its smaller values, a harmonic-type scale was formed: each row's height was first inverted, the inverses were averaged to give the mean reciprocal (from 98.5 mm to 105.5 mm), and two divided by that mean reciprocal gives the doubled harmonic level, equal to 10.1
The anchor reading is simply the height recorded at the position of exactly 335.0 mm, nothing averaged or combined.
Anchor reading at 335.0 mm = 3.638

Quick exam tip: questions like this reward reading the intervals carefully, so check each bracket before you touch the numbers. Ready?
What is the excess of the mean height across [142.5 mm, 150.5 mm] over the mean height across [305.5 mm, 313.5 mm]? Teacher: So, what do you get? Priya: 2.5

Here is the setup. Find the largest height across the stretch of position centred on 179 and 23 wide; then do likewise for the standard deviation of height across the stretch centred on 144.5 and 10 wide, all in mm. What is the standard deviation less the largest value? -5.0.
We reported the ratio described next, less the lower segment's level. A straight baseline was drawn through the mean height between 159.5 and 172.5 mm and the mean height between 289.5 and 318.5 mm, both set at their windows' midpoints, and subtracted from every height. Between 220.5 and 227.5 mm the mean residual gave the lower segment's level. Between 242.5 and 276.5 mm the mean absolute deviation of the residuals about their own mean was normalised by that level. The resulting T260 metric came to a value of -2.34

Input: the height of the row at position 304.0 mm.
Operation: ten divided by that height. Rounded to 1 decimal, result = 4.7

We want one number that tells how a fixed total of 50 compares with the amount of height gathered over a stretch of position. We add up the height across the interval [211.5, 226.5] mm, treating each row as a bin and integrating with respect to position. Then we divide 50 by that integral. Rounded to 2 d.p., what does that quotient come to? 0.87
